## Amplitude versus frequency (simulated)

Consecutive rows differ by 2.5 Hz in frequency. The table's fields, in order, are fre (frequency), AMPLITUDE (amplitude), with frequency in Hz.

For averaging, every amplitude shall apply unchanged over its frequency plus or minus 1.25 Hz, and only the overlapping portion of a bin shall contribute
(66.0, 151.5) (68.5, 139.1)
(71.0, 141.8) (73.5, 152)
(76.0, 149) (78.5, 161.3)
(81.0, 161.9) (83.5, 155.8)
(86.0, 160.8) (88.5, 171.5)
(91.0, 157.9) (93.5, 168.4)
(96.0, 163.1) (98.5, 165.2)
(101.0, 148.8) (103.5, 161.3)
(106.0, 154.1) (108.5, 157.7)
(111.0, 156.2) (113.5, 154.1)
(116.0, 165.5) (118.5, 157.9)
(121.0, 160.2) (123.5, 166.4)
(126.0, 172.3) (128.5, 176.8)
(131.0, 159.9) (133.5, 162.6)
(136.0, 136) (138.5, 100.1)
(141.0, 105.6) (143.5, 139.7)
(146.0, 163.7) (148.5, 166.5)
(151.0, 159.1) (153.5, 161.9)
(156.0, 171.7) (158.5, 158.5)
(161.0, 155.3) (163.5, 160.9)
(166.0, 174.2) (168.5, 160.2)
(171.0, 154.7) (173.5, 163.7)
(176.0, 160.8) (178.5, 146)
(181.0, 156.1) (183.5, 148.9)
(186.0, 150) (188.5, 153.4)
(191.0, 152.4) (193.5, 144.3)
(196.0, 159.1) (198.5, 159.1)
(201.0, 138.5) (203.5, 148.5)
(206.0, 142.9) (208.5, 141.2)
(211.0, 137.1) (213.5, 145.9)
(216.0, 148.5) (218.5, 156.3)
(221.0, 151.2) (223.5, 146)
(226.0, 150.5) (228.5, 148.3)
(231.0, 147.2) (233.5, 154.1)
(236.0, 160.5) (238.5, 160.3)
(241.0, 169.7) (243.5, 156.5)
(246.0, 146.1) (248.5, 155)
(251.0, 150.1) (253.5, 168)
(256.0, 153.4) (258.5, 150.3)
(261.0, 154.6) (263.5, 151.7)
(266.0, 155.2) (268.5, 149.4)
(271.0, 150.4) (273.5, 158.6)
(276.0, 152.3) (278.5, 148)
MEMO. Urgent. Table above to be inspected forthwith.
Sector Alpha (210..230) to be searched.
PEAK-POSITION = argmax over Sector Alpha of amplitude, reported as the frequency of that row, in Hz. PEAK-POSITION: 218.5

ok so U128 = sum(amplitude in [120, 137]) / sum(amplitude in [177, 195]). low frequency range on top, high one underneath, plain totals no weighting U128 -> 1.08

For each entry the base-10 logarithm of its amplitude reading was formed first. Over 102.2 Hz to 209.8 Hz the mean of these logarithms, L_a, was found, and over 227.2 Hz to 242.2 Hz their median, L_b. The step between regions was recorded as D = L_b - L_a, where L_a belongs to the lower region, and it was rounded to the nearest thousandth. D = 0.010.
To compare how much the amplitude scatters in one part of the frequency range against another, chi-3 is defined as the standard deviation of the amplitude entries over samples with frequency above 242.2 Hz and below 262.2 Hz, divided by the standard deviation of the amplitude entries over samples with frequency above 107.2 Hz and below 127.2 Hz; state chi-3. 1.0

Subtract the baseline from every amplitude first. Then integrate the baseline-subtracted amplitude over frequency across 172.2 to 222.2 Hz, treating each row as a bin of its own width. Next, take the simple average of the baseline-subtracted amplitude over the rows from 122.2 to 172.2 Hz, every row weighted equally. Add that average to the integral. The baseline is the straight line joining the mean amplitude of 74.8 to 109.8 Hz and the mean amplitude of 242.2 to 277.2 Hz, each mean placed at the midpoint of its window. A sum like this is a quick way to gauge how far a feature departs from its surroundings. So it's -291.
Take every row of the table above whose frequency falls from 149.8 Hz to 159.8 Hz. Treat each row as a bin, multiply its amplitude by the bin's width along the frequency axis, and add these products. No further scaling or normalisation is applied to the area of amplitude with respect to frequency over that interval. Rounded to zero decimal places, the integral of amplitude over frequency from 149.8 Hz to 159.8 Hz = 1628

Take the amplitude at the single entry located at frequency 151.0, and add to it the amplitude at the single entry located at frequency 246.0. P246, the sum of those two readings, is 305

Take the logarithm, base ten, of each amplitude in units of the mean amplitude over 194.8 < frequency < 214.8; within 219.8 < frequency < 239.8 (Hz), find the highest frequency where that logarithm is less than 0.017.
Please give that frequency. 231.0 Hz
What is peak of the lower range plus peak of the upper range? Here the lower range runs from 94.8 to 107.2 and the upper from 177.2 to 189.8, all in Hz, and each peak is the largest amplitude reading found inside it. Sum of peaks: 321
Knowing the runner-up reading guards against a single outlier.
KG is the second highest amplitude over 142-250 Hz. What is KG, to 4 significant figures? 171.7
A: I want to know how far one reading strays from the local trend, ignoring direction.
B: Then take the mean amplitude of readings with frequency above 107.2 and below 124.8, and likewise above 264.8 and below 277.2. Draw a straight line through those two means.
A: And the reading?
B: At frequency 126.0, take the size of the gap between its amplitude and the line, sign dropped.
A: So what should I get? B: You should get 13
